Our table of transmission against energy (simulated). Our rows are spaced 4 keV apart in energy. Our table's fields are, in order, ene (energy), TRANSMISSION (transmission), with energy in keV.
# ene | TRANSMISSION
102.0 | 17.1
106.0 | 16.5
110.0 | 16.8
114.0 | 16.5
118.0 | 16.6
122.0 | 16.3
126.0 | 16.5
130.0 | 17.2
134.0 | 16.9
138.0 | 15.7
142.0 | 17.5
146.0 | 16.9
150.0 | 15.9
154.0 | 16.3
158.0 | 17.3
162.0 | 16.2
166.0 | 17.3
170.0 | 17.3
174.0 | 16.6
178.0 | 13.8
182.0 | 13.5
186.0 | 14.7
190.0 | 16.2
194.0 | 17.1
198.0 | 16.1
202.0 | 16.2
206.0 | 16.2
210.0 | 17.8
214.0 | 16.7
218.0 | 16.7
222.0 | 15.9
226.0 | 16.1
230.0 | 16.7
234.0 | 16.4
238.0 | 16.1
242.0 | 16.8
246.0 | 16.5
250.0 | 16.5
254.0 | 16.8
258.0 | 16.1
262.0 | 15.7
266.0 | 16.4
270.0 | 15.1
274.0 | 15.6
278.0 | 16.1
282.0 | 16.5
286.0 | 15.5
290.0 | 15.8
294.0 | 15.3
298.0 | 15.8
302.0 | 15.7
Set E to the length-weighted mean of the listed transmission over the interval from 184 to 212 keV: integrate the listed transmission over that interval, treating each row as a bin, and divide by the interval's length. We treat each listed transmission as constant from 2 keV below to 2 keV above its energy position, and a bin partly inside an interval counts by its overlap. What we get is 16.3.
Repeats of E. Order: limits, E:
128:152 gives 16.7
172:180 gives 15.2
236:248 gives 16.5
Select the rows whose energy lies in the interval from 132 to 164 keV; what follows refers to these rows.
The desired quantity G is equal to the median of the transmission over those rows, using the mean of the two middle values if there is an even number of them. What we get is 16.60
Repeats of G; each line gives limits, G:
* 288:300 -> 15.80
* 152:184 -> 16.45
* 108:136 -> 16.60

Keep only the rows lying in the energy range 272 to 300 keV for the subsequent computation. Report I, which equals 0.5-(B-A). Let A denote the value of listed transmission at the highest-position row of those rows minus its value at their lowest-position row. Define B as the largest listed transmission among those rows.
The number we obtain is -15.8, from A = 0.2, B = 16.5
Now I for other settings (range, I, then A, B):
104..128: -16.3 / 0.0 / 16.8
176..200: -14.3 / 2.3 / 17.1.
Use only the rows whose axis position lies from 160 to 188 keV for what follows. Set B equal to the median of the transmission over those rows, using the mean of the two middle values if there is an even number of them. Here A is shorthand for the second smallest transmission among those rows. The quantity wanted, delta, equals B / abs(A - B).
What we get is 7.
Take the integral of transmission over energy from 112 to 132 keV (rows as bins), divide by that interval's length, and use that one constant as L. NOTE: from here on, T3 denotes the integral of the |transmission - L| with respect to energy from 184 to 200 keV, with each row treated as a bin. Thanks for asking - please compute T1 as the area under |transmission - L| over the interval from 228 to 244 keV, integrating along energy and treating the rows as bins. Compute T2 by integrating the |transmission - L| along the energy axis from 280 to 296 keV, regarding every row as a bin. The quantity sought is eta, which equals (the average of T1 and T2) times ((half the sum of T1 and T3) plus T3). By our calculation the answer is 193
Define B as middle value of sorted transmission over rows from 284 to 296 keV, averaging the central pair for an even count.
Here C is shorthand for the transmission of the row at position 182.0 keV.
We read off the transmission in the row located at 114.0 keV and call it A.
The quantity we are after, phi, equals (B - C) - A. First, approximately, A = 16.5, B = 15.5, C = 13.5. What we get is -14.5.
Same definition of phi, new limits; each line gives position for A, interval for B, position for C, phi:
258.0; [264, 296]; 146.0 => -17.3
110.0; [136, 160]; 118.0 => -16.8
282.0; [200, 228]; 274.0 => -15.9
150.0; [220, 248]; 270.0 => -14.6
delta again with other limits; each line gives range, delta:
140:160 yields 28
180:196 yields 21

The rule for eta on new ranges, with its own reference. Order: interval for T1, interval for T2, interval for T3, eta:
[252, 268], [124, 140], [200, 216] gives 122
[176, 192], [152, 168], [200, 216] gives 605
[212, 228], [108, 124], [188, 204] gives 56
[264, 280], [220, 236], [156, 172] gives 206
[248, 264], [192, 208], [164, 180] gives 205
